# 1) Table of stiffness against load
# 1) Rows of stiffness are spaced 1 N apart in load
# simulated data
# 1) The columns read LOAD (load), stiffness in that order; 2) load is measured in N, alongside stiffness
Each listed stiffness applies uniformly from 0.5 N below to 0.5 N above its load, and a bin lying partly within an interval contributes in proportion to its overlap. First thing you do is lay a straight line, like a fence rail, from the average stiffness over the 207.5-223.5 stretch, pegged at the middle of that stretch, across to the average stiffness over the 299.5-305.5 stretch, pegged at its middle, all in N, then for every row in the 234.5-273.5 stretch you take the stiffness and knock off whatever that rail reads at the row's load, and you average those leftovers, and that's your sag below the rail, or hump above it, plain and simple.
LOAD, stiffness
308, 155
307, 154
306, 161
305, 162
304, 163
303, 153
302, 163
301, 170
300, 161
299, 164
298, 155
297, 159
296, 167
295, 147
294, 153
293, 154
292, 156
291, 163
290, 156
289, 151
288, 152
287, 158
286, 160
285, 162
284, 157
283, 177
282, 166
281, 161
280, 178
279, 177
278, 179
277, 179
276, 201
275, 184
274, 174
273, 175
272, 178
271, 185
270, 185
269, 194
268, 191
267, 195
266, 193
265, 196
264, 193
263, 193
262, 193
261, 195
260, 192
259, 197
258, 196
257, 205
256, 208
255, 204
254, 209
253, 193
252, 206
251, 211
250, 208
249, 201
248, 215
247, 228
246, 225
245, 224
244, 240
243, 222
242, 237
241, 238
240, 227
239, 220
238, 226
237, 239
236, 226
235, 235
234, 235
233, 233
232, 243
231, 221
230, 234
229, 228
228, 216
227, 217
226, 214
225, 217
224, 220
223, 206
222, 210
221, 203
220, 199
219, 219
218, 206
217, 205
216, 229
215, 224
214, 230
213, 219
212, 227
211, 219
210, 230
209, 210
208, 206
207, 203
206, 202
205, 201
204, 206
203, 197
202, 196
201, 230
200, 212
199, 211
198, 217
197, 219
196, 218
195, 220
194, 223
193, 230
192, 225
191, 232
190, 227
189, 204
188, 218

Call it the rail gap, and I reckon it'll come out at 16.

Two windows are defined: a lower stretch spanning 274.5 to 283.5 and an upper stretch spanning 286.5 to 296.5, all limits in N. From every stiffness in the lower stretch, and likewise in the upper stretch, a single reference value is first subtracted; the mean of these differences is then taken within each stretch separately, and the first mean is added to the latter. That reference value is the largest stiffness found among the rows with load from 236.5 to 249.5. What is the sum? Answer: -146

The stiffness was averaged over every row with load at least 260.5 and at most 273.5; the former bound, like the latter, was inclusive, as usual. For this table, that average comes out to 190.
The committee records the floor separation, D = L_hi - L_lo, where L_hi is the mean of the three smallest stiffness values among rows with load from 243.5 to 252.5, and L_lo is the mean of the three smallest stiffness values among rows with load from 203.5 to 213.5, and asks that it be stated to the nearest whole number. 3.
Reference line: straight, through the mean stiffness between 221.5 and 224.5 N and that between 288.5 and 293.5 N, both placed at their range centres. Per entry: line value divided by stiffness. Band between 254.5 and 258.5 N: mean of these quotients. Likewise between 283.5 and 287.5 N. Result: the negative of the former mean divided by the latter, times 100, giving -90.0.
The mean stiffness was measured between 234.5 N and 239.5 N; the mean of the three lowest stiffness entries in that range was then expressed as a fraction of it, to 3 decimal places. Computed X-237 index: 0.977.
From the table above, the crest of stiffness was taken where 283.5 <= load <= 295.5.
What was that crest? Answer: 163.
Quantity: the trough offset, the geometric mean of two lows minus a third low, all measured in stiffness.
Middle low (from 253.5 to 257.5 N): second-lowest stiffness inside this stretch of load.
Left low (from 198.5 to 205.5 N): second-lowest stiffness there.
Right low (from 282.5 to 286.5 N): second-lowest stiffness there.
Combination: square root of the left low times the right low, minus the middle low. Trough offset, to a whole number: -27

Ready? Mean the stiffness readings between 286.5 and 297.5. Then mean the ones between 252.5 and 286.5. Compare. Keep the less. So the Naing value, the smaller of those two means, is 156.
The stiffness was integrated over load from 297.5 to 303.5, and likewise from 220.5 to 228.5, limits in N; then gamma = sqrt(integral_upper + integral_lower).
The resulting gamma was 52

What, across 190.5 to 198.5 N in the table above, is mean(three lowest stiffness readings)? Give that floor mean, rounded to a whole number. 218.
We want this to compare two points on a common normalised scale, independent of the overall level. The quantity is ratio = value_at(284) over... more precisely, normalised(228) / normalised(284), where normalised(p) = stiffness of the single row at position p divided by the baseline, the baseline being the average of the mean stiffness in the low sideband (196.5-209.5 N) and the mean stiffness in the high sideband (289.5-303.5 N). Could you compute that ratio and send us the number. 1.38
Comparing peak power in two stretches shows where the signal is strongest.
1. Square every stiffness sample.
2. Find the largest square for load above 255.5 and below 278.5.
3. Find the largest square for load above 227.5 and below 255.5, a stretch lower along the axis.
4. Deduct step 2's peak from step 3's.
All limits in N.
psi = 15785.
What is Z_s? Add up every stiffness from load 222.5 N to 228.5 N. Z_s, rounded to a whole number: 1290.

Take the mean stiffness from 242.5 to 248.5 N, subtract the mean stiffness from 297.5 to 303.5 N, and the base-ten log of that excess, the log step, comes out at 1.81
